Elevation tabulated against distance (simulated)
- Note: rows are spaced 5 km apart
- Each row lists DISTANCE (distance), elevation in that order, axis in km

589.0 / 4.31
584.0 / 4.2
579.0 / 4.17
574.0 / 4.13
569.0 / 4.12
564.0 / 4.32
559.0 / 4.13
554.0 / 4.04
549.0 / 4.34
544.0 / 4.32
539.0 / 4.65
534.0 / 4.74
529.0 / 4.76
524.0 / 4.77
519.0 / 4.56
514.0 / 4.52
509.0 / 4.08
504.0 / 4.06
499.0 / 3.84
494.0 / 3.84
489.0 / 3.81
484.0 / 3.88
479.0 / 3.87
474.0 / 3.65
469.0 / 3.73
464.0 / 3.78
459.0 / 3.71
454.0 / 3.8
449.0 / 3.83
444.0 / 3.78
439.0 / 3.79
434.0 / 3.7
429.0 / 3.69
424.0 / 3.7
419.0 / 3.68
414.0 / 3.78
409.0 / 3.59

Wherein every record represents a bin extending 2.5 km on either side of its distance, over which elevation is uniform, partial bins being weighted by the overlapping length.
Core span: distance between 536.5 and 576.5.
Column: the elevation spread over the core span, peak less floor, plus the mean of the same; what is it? 4.9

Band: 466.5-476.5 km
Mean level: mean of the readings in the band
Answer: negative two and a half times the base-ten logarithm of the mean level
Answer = -1.42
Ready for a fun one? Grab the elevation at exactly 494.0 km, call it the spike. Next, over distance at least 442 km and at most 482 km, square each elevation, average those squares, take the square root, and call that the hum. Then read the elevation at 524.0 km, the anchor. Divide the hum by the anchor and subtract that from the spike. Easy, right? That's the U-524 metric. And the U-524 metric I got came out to 3.05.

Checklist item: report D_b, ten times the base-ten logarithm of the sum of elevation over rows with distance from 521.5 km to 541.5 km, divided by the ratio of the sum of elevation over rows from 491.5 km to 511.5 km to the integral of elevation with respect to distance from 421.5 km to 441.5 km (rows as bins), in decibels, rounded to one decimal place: 19.5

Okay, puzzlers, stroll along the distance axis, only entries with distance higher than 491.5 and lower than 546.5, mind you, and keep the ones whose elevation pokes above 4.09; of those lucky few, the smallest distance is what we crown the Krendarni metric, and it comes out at 514.0 km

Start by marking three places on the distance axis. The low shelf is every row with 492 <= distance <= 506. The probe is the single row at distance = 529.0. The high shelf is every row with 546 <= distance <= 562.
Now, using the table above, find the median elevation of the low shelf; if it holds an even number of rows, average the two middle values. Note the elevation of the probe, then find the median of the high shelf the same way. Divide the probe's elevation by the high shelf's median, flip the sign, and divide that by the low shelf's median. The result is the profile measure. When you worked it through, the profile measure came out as -0.30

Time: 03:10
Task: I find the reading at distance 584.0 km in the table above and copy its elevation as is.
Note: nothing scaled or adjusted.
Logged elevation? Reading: 4.2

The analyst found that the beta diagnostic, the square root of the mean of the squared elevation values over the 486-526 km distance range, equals 4.2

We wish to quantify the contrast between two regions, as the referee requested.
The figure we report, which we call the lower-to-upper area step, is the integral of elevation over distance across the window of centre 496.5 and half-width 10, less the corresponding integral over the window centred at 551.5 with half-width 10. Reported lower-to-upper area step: -6.4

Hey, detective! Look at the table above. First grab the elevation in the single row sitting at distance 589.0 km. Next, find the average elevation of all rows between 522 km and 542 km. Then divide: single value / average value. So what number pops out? 0.91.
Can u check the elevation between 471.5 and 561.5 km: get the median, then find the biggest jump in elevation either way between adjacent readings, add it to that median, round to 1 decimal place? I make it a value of 4.5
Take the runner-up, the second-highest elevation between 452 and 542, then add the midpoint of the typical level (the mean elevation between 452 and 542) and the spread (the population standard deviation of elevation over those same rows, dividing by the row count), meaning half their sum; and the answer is 7.0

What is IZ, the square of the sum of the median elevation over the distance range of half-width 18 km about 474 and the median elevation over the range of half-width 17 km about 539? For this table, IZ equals 71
